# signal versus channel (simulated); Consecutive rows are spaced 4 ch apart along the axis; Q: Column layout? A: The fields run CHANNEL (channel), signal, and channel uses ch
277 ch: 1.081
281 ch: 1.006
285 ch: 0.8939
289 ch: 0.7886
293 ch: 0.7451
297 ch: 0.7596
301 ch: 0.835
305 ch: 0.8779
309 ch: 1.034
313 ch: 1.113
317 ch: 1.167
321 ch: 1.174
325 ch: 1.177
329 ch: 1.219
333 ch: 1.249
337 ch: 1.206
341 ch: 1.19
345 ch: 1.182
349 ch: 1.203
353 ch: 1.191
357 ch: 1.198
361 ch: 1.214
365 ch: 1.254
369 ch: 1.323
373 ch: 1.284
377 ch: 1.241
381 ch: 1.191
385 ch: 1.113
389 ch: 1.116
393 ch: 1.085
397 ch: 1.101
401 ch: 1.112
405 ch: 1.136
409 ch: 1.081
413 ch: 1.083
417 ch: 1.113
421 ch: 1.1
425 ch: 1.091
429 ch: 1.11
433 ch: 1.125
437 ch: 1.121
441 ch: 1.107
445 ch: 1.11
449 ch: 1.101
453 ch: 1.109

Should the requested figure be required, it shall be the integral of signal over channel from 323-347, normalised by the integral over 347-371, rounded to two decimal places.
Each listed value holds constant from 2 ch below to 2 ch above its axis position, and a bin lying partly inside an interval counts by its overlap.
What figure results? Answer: 0.98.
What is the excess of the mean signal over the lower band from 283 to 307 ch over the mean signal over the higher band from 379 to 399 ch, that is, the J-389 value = -0.30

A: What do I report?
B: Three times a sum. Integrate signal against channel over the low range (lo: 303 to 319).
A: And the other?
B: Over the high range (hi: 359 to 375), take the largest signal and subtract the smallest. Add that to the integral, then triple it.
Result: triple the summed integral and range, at 50.6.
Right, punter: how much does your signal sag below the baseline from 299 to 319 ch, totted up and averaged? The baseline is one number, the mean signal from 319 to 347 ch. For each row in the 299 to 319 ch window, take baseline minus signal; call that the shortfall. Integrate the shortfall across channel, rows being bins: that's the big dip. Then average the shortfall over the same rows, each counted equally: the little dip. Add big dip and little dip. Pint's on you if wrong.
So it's 4.1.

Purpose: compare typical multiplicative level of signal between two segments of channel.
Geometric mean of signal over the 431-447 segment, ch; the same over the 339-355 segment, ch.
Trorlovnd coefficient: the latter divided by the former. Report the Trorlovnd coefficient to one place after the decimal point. 1.1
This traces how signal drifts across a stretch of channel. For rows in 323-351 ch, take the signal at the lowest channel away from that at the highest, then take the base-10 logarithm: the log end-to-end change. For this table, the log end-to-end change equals -1.6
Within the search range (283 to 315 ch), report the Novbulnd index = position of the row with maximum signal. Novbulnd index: 313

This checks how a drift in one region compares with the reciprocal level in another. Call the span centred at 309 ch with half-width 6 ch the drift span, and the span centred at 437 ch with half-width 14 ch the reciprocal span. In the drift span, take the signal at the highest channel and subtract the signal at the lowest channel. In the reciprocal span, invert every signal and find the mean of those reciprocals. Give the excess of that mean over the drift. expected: 0.67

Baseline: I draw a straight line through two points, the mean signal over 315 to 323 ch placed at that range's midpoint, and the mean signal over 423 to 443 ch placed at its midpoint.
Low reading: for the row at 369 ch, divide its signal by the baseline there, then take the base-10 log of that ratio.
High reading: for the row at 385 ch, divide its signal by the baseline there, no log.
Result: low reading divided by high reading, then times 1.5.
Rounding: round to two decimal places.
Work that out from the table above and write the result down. 0.10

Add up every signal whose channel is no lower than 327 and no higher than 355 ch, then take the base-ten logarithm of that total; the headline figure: 0.93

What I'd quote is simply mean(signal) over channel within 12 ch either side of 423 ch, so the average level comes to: 1.10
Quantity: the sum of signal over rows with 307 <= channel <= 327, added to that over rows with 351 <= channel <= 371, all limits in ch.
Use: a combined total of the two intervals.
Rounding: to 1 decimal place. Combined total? 11.8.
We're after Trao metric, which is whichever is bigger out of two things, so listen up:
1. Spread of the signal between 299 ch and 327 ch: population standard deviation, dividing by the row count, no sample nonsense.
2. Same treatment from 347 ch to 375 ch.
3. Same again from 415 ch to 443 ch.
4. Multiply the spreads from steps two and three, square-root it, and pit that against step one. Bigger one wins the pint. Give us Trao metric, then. 0.13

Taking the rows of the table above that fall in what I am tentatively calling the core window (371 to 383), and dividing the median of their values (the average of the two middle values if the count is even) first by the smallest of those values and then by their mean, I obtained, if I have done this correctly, 0.84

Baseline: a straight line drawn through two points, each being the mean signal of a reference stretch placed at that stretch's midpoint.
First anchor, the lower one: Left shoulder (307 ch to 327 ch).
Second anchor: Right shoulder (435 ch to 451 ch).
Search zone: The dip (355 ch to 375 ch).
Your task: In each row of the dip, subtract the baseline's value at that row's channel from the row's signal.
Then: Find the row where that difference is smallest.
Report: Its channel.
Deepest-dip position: 357 ch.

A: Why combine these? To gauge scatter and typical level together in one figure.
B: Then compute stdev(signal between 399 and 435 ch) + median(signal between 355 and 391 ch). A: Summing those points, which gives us 1.23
